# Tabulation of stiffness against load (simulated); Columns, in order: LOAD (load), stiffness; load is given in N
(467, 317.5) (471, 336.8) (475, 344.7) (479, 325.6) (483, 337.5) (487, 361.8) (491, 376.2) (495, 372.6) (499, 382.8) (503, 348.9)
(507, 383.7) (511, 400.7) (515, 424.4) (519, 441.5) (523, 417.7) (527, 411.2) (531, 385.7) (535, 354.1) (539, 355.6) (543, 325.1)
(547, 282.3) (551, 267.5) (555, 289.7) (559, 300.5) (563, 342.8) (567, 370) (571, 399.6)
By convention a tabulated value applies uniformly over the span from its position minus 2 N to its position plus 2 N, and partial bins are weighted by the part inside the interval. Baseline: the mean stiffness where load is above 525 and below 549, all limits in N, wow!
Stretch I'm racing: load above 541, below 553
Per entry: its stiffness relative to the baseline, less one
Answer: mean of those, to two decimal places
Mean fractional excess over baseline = -0.17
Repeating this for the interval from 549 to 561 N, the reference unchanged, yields -0.19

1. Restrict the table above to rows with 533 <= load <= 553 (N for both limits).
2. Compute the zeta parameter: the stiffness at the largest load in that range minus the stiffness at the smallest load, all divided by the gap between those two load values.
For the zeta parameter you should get -5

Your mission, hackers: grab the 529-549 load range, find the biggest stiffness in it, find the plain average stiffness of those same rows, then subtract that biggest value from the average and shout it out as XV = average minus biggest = -45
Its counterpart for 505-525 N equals -28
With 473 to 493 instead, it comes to -27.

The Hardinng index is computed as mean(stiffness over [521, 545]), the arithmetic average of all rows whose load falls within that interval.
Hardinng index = 375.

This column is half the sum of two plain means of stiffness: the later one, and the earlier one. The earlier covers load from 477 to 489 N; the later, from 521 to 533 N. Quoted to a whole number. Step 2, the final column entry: 373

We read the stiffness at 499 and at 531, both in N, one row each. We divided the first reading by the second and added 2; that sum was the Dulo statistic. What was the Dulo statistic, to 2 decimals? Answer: 2.99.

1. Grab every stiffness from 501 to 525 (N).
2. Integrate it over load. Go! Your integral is 9668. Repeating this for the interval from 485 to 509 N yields 8904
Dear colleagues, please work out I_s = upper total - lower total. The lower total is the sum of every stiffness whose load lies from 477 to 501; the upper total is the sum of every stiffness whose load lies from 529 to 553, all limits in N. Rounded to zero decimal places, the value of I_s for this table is -186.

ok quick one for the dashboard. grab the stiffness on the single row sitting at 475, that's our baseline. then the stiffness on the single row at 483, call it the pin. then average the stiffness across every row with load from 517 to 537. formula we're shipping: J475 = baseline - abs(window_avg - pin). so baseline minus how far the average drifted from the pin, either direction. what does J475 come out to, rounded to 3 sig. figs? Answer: 280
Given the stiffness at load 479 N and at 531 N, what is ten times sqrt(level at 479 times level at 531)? 3544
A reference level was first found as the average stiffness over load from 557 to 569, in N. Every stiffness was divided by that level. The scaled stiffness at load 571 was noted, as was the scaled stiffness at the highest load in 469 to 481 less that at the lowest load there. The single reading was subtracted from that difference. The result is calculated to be -1.22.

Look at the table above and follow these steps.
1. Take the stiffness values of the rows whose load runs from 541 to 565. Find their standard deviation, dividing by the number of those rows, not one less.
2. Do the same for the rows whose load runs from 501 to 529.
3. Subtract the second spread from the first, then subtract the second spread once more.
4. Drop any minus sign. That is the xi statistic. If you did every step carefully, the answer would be 31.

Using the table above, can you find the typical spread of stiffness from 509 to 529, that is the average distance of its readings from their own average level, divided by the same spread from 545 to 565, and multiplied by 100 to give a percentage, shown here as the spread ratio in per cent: 55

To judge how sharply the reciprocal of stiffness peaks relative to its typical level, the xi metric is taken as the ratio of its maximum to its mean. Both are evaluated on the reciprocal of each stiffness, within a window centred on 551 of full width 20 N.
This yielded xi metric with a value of 1.09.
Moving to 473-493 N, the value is 1.07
